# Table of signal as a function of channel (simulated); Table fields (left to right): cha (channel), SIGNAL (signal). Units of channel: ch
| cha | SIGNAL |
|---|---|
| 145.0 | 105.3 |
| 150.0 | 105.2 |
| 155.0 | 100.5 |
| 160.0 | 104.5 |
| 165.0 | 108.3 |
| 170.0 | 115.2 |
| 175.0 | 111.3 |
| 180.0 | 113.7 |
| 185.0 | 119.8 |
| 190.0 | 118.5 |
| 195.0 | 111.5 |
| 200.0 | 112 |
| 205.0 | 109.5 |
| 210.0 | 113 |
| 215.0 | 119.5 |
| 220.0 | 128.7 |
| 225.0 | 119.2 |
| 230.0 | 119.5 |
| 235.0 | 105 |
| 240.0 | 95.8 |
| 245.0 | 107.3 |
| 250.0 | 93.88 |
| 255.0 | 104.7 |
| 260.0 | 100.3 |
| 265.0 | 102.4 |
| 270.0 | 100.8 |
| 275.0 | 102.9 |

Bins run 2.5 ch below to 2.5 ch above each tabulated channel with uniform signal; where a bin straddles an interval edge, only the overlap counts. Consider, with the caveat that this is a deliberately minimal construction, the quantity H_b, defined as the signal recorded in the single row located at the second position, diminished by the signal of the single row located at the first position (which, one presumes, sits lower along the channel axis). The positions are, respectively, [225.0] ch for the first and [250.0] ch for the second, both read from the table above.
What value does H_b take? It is -25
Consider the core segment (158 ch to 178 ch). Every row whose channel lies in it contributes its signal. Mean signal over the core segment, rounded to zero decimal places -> 110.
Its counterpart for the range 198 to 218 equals 114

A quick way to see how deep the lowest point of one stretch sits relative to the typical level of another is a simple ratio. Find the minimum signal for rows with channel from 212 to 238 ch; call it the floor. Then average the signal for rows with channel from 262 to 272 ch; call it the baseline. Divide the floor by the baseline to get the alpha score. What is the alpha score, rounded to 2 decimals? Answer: 1.03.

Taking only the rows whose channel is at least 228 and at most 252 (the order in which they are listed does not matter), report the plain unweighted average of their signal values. 104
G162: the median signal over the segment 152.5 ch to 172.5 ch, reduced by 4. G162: 102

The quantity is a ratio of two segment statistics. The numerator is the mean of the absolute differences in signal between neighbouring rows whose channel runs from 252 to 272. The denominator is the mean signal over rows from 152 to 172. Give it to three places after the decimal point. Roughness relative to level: 0.025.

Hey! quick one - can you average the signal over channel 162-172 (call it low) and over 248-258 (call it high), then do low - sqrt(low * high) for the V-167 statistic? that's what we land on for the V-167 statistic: 6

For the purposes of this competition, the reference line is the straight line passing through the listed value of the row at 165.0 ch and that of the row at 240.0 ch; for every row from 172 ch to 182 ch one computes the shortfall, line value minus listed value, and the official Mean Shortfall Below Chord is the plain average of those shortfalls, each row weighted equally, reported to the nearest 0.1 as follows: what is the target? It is -6.3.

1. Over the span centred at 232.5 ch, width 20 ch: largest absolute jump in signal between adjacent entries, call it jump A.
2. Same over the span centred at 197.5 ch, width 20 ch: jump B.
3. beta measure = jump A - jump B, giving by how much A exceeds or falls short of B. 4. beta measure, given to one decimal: 7.5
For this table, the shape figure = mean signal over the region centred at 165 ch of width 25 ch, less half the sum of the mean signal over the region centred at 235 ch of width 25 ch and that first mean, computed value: -1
